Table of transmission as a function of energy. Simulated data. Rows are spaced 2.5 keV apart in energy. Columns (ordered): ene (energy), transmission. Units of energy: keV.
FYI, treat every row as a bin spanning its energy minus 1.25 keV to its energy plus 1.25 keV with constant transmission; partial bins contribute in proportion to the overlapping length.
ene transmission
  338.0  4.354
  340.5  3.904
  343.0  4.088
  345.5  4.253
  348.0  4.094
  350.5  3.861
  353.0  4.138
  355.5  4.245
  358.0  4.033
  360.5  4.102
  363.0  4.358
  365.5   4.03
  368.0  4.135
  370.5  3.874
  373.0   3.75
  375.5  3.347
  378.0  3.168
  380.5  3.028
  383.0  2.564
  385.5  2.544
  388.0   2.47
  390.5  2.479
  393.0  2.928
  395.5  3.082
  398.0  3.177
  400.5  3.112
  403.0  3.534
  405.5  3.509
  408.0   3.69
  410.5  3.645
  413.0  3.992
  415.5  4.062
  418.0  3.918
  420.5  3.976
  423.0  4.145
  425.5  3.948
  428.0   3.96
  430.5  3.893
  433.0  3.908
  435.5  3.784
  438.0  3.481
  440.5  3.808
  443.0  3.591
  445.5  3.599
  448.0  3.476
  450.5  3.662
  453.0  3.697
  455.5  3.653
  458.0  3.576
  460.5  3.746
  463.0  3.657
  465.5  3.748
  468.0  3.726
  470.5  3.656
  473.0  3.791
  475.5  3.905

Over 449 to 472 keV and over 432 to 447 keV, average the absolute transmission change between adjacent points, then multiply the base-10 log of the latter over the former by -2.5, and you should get -1.0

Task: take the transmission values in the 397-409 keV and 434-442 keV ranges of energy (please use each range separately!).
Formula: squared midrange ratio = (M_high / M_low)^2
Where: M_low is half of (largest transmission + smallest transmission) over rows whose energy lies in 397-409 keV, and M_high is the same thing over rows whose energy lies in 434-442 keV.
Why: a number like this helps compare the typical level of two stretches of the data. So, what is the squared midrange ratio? 1.15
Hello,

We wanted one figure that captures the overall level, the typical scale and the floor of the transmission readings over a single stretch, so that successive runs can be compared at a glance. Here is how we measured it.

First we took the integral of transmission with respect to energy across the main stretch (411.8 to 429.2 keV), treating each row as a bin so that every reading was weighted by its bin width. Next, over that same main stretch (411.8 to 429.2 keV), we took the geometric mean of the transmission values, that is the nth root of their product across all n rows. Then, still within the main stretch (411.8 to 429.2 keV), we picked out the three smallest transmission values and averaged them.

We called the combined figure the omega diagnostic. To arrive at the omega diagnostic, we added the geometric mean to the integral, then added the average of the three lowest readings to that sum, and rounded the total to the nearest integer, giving 78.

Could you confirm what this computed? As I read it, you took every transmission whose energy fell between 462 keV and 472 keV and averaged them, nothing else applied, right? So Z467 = 3.7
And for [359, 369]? 4.2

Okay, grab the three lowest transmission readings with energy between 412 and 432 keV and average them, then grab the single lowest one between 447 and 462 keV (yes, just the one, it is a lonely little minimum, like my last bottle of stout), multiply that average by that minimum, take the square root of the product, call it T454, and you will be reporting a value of 3.69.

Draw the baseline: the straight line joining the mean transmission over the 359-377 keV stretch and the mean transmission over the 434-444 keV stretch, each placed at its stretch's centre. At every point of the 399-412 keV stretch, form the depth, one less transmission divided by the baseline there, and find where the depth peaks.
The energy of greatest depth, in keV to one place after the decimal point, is 400.5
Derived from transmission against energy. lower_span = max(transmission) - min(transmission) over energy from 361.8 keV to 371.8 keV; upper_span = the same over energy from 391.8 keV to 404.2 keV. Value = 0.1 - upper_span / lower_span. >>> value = -1.2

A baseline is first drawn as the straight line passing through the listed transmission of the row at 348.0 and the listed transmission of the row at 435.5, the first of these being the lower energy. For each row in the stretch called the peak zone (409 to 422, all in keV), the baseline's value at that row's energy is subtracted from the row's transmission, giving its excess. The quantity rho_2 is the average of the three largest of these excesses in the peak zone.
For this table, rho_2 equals 0.16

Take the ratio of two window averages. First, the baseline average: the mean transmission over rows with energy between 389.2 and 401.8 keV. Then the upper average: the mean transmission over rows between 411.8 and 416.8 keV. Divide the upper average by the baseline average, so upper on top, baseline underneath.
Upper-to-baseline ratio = 1.4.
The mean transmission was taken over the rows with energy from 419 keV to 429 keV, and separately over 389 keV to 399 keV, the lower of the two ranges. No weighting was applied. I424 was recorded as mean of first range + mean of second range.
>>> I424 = 6.9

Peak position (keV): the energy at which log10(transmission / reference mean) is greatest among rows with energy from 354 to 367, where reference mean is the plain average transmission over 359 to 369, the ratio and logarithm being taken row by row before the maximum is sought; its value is 363.0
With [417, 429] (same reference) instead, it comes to 423.0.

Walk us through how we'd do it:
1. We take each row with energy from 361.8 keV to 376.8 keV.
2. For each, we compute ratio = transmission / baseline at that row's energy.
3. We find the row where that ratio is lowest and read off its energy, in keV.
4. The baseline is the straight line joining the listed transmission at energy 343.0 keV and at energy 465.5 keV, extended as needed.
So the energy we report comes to 375.5 keV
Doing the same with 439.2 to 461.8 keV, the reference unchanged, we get 448.0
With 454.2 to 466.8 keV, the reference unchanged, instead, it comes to 458.0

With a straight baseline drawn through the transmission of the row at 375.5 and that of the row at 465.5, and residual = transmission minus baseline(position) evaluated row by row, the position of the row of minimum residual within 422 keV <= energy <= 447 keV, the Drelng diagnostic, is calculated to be 438.0 keV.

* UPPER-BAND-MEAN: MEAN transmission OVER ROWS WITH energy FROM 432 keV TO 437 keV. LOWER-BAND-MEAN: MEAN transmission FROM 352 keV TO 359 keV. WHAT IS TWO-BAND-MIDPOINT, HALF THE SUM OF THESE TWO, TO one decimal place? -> 4.0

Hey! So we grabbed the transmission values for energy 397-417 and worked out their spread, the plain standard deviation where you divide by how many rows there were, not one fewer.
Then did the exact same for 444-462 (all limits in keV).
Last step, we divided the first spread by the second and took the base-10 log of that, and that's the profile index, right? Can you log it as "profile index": 0.59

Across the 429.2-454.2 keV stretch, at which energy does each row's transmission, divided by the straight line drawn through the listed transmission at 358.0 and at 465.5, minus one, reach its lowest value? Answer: 438.0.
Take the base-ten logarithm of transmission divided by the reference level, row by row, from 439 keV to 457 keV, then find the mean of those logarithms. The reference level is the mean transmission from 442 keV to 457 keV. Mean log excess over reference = 0.00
